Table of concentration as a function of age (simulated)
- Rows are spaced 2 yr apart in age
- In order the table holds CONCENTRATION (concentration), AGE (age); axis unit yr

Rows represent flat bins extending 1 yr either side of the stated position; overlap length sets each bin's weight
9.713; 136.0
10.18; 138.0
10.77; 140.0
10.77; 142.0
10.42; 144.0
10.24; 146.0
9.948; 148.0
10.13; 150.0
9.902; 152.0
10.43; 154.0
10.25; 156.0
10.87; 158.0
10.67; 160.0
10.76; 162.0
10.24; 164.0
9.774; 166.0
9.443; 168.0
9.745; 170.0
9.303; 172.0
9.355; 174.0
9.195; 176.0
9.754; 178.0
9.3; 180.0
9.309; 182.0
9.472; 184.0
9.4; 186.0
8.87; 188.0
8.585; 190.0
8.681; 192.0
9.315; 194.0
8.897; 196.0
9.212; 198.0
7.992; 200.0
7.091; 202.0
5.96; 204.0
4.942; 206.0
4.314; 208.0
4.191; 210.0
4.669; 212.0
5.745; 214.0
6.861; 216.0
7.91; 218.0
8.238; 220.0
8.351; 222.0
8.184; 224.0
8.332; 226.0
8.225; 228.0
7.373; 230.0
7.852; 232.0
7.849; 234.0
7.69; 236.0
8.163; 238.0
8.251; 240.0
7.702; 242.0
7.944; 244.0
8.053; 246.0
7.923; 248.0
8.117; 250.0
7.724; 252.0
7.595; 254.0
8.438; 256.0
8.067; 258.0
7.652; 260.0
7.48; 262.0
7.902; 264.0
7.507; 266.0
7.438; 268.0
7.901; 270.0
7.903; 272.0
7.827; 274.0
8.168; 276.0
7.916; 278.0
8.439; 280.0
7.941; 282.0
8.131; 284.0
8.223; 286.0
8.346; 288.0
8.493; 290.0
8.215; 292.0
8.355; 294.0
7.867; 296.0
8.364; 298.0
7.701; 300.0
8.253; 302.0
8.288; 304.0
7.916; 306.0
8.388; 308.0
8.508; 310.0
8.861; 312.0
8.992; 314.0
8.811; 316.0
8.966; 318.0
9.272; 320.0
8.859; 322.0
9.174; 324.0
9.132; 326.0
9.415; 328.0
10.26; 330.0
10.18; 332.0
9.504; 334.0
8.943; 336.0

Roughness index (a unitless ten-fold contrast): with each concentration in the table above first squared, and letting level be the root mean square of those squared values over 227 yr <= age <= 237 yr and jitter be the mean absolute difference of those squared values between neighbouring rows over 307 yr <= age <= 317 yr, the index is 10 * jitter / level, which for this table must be 0.6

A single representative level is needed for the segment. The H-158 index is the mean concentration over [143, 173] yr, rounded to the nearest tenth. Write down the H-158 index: 10.1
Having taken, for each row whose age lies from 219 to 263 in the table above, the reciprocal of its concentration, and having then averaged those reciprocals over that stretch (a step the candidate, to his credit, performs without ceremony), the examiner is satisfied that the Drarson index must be 0.126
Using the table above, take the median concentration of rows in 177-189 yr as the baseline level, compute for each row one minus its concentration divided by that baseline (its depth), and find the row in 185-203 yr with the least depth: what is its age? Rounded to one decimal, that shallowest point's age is 186.0 yr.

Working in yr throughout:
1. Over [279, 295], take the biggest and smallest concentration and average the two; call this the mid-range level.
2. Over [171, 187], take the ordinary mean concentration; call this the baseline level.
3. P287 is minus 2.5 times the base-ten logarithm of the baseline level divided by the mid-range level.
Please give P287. -0.14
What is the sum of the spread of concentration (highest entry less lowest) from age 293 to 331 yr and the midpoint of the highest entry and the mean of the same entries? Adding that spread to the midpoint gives 12.0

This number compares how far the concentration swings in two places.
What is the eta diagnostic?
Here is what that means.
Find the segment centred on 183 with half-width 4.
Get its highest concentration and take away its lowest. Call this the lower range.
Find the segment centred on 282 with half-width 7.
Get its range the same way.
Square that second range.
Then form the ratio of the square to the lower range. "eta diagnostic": 1.6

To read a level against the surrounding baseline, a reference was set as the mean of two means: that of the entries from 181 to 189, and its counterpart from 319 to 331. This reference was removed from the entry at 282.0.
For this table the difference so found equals -1.4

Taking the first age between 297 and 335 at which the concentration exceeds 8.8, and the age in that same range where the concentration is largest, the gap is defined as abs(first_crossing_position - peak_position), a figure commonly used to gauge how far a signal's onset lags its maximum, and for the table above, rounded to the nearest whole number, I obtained 18 yr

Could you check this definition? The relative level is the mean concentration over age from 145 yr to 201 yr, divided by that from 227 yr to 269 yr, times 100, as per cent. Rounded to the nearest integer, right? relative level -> 122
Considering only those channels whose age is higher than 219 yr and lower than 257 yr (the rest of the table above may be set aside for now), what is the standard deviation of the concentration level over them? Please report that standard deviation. 0.29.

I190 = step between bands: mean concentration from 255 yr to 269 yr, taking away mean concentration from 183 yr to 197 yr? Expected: -1.2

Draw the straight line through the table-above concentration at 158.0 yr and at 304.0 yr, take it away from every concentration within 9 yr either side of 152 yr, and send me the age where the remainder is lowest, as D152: 148.0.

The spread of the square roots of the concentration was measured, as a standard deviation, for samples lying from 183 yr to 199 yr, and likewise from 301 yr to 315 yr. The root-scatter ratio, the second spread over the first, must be 1.1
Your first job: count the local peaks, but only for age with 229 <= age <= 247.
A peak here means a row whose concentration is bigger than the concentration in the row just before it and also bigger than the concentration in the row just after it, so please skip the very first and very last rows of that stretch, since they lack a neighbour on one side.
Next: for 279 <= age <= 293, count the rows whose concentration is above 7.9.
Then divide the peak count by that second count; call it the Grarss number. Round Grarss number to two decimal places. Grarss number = 0.29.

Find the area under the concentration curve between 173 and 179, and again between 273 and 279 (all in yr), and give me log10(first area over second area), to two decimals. 0.07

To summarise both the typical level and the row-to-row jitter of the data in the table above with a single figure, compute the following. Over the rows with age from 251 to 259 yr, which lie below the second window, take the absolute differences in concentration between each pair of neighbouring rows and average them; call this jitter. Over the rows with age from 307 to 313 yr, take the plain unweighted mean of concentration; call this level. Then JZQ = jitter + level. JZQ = 9.03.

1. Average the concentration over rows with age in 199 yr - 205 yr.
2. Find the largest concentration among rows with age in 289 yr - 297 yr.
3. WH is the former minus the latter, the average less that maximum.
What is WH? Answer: -1.5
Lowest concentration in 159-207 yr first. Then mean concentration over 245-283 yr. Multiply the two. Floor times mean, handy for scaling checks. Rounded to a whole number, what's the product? 39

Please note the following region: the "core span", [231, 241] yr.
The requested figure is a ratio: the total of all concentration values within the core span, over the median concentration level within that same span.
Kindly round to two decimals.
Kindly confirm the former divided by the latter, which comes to 5.07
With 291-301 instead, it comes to 4.93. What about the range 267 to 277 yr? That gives 4.97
